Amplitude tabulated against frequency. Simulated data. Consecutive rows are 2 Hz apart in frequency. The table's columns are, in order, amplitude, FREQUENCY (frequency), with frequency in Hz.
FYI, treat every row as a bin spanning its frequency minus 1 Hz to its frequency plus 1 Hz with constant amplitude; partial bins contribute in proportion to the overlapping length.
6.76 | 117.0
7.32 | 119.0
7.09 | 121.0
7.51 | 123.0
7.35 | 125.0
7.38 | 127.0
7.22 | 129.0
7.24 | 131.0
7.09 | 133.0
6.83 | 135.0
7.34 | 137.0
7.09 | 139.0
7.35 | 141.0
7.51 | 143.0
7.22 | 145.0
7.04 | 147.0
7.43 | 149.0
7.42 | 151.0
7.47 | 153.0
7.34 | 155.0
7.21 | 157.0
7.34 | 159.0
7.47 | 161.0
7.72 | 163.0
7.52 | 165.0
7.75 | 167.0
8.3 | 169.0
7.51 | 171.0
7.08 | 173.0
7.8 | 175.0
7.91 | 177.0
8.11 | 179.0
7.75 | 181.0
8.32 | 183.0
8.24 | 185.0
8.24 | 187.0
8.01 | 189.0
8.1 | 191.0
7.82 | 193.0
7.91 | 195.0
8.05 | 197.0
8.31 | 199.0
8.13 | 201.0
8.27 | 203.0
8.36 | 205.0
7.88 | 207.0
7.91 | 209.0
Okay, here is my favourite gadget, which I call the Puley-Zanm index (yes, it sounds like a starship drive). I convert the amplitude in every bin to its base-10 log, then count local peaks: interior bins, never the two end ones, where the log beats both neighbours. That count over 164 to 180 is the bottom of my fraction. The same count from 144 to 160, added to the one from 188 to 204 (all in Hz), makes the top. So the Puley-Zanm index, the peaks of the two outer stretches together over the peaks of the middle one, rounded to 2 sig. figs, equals 4.0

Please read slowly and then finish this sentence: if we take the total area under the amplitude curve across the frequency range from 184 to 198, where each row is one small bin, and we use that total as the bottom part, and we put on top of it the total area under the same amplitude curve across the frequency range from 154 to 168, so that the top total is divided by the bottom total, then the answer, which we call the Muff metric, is 0.929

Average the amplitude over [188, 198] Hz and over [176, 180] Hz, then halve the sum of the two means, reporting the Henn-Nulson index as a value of 7.99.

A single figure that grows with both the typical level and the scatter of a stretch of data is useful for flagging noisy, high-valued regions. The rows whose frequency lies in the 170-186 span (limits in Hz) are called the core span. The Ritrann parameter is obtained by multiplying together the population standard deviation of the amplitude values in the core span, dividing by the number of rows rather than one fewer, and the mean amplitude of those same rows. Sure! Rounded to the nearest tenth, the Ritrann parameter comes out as 3.0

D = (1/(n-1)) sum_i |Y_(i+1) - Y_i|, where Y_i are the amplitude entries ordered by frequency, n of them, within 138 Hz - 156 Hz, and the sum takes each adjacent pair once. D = 0.184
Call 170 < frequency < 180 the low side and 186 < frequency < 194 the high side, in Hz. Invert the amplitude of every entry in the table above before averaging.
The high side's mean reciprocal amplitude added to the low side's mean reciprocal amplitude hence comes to 0.255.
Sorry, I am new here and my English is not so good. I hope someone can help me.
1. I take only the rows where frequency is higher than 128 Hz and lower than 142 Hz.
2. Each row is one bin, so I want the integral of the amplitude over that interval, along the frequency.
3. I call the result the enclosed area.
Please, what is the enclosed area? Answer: 100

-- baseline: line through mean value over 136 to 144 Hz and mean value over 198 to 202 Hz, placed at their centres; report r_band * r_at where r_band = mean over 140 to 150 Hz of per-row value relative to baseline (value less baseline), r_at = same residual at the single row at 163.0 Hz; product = 0.00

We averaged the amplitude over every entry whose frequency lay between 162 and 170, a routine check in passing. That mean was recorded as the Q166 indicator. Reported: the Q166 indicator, 7.8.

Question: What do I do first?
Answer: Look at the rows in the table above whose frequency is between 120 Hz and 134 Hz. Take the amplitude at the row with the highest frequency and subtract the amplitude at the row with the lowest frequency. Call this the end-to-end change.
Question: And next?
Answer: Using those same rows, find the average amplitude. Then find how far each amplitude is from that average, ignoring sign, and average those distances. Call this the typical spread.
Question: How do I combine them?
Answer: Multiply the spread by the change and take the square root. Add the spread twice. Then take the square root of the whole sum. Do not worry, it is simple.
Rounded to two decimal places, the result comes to 0.50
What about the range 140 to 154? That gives 0.61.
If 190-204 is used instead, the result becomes 0.65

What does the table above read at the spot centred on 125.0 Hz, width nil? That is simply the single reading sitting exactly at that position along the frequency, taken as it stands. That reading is 7.35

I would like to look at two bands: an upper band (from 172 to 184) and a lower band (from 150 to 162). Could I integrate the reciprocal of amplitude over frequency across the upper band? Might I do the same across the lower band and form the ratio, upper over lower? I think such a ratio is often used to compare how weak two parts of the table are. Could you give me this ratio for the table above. 0.944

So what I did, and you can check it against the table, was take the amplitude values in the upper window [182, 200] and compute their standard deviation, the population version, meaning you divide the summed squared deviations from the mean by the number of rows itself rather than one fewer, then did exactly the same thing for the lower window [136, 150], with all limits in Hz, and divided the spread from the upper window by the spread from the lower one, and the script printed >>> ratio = 1.0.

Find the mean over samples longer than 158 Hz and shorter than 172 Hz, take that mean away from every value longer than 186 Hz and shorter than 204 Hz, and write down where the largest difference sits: 199.0 Hz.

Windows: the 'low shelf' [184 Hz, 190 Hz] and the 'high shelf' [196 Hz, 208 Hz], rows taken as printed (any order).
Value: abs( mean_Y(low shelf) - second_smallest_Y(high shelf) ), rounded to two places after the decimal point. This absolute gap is 0.11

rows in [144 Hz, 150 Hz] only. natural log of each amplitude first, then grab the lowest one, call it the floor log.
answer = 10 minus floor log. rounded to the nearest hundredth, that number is 8.05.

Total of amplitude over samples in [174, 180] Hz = 23.8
